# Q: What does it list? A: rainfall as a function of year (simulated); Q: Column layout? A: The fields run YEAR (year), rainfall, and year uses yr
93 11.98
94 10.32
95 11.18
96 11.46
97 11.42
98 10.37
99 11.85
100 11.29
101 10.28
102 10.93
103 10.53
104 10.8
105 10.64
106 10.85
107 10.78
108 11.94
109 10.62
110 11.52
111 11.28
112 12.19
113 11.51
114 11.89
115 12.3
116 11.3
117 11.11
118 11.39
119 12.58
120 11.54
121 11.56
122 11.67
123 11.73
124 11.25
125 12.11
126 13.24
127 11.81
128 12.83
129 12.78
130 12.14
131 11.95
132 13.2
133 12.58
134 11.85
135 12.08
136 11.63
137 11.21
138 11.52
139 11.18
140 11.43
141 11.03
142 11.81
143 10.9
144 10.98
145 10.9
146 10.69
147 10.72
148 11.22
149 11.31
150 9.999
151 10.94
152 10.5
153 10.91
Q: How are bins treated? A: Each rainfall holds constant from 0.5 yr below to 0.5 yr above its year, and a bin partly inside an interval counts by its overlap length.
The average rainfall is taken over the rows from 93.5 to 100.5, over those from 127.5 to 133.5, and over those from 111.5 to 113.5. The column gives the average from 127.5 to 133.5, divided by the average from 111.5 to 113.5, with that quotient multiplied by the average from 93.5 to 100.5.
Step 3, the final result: 11.8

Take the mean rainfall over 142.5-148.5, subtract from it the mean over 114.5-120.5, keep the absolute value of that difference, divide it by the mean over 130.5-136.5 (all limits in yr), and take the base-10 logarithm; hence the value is -1.2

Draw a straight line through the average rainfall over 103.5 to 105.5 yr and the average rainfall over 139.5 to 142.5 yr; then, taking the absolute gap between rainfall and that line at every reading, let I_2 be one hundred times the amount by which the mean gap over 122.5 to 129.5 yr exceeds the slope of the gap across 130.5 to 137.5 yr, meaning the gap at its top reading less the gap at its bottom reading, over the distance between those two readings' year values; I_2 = 121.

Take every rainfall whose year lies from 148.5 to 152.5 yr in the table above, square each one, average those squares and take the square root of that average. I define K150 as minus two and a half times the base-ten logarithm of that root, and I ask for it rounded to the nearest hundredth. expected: -2.57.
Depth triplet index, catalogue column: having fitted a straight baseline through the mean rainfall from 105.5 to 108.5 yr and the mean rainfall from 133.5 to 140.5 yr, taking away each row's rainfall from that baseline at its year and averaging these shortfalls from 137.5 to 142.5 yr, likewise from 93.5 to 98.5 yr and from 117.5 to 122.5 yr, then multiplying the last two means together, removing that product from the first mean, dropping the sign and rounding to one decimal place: 0.2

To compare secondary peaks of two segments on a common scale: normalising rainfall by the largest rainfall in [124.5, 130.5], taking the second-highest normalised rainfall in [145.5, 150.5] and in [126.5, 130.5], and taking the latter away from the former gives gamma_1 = -0.12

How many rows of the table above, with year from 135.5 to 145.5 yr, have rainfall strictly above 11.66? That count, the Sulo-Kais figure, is 1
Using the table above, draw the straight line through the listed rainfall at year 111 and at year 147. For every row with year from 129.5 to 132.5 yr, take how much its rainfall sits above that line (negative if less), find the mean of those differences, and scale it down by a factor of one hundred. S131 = 0.015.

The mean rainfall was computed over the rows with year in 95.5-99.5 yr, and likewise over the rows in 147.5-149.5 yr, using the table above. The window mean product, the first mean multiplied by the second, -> 127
